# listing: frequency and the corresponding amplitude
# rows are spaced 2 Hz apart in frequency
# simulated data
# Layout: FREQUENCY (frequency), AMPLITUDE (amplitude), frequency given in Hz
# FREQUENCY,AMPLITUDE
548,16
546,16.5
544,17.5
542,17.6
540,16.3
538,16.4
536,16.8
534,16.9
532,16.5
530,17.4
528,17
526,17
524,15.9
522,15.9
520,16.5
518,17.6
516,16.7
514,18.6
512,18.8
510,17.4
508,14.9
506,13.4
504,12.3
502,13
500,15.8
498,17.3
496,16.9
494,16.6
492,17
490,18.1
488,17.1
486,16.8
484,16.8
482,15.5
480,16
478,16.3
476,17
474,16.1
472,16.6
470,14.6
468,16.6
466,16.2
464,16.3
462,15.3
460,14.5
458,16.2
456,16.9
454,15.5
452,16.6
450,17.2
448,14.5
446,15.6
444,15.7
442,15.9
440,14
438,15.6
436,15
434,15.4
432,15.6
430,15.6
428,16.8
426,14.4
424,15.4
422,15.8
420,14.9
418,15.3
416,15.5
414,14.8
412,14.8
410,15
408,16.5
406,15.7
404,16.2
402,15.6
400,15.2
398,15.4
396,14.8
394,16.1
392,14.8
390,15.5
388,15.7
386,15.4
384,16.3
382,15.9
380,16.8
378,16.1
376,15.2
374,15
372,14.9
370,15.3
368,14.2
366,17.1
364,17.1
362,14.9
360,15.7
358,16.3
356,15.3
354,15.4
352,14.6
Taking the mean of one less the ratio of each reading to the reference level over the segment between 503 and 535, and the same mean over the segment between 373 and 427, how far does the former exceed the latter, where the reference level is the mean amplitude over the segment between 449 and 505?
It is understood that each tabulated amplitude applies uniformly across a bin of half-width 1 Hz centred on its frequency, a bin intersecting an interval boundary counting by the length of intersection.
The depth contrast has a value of -0.06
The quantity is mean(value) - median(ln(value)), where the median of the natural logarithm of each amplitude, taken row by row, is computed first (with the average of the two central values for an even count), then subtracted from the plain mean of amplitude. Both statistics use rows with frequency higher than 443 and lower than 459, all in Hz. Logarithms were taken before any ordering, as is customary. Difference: 13.26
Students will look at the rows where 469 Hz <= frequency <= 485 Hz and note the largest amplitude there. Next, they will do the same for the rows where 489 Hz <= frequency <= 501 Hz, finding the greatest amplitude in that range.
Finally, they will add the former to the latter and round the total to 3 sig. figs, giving 35.1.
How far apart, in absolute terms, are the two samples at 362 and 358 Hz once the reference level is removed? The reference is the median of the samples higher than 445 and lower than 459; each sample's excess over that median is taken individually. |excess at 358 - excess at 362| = 1.4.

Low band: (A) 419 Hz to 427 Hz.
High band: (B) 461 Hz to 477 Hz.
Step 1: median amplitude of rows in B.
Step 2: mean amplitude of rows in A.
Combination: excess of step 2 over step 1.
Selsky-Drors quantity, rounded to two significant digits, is -1.1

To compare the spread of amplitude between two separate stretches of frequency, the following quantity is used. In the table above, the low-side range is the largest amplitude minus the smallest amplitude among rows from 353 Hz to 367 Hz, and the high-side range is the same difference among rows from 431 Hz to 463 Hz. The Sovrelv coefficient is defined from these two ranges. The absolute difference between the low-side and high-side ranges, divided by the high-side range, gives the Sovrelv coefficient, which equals 0.31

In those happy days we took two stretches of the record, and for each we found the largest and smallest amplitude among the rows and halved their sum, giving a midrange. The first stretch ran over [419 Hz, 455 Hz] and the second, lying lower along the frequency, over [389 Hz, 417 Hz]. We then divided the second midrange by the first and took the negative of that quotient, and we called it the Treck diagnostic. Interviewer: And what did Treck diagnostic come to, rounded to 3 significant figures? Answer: -1.00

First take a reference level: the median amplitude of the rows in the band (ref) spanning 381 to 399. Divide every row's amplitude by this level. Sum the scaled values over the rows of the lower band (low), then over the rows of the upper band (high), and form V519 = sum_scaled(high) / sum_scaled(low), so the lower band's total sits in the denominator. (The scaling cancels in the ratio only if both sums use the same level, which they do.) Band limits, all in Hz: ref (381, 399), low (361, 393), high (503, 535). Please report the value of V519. 1.05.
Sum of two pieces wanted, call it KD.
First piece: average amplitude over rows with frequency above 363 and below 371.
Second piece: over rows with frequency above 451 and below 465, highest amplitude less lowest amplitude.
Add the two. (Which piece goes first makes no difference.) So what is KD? 18.3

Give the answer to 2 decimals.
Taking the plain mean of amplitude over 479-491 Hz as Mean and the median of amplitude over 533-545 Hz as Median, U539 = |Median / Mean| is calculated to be 1.01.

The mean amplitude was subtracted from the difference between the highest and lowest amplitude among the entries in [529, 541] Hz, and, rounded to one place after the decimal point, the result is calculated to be -15.6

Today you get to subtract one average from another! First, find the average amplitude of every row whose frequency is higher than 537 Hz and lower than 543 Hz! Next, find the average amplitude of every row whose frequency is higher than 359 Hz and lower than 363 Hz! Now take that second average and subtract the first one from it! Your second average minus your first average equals -1.5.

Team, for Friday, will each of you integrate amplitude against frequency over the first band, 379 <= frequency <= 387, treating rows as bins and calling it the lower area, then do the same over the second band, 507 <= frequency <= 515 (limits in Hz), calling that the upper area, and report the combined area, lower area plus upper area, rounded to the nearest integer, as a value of 268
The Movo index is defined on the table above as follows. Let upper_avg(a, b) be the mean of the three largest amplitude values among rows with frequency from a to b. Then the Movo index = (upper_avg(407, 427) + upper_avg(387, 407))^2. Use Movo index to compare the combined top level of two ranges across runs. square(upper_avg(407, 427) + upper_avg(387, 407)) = 1020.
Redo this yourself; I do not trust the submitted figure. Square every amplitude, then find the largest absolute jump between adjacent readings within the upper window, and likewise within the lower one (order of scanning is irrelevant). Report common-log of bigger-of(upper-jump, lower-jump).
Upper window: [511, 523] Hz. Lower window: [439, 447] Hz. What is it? 1.83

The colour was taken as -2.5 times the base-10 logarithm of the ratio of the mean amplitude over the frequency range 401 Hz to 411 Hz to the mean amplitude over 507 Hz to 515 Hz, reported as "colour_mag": 0.11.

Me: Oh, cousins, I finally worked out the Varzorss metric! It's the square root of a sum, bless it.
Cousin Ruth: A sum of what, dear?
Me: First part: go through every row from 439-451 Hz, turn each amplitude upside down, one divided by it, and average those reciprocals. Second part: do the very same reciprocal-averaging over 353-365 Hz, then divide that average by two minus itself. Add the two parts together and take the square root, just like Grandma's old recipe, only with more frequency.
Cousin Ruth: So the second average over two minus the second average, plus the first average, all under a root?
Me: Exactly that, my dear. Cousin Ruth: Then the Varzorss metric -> 0.312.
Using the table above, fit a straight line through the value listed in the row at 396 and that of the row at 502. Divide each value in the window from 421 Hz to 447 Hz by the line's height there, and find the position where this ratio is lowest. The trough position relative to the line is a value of 440 Hz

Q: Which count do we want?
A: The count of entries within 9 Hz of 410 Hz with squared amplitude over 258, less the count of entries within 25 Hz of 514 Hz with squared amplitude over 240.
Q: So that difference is -19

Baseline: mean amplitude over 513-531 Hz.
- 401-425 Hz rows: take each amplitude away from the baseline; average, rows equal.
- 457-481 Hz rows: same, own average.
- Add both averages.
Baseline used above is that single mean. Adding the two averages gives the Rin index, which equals 2.5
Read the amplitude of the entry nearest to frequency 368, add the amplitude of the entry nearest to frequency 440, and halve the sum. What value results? 14.1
